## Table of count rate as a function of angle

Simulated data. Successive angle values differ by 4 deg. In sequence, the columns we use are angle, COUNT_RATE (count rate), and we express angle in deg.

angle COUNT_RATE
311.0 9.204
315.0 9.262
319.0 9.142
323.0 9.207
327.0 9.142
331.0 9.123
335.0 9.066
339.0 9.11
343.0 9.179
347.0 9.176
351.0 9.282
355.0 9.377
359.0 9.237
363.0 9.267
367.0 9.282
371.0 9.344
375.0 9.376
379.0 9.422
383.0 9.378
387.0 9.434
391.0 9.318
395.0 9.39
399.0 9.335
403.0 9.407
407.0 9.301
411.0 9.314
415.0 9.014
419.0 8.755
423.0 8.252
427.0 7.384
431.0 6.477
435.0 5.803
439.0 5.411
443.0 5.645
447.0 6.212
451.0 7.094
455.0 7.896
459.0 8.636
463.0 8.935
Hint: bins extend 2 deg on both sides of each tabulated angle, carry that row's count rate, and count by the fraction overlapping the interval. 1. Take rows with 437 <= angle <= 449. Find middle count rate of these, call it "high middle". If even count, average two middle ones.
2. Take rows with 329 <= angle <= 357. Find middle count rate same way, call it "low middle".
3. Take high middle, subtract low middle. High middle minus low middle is -3.5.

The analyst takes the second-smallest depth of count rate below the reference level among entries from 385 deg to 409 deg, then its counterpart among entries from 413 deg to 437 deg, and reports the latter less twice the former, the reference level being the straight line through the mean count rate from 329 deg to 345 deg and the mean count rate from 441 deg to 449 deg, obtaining 2.4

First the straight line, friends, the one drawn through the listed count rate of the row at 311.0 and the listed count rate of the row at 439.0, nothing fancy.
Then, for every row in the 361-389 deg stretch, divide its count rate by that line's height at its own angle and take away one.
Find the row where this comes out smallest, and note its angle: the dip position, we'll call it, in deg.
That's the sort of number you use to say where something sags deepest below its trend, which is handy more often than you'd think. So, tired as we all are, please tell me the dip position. 363.0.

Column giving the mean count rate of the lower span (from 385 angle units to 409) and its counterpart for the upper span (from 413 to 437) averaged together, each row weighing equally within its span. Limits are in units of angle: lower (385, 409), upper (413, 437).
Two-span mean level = 8.5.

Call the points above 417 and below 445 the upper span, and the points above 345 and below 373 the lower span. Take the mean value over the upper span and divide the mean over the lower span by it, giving 1.36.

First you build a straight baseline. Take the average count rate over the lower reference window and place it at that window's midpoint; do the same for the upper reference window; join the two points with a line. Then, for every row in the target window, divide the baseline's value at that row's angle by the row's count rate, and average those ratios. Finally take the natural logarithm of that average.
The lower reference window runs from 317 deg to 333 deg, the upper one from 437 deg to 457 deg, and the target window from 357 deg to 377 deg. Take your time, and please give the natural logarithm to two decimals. -0.12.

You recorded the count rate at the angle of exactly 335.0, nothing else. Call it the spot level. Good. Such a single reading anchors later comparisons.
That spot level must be 9.066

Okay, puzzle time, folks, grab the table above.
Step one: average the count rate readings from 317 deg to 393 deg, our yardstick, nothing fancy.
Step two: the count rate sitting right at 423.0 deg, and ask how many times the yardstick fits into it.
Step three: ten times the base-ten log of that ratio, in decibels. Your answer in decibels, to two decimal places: -0.50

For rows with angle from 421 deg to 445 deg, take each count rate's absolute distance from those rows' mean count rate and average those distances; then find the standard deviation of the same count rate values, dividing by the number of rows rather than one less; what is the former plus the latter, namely 1.9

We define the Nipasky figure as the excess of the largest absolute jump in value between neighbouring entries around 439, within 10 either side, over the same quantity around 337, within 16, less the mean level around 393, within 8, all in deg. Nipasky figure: -8.8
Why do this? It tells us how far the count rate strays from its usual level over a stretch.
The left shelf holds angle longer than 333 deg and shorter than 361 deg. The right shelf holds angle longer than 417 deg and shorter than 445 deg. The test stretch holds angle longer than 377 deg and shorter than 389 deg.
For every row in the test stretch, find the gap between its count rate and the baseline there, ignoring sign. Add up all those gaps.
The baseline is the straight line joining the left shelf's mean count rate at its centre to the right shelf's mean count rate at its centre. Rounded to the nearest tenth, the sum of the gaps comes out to 3.7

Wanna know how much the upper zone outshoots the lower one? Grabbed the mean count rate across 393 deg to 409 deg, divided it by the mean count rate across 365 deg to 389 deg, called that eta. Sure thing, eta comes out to 1.00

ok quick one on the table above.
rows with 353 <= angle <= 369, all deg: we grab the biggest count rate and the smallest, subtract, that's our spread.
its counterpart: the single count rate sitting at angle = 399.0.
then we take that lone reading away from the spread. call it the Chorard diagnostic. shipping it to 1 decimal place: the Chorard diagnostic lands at -9.2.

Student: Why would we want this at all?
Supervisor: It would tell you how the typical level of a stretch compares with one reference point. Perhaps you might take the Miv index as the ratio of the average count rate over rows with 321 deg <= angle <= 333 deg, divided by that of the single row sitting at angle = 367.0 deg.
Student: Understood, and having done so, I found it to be 1.0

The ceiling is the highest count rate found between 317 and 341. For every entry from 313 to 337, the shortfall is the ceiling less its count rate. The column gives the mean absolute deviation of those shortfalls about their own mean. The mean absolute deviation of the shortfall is 0.1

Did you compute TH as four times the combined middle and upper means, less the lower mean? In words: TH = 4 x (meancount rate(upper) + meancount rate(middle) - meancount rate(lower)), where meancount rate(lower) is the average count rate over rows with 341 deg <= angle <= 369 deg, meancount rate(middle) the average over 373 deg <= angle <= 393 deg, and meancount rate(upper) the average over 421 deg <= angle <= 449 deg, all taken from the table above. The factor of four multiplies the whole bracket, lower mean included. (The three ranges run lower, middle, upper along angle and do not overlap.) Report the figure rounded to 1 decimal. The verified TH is 26.3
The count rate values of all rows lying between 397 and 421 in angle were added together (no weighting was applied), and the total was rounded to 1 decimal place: 55.1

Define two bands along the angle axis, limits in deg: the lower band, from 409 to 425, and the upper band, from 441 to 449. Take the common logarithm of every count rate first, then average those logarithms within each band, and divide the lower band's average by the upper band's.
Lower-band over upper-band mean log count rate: 1.22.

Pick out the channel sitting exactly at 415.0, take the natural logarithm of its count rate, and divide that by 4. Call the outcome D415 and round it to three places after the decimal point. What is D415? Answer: 0.550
